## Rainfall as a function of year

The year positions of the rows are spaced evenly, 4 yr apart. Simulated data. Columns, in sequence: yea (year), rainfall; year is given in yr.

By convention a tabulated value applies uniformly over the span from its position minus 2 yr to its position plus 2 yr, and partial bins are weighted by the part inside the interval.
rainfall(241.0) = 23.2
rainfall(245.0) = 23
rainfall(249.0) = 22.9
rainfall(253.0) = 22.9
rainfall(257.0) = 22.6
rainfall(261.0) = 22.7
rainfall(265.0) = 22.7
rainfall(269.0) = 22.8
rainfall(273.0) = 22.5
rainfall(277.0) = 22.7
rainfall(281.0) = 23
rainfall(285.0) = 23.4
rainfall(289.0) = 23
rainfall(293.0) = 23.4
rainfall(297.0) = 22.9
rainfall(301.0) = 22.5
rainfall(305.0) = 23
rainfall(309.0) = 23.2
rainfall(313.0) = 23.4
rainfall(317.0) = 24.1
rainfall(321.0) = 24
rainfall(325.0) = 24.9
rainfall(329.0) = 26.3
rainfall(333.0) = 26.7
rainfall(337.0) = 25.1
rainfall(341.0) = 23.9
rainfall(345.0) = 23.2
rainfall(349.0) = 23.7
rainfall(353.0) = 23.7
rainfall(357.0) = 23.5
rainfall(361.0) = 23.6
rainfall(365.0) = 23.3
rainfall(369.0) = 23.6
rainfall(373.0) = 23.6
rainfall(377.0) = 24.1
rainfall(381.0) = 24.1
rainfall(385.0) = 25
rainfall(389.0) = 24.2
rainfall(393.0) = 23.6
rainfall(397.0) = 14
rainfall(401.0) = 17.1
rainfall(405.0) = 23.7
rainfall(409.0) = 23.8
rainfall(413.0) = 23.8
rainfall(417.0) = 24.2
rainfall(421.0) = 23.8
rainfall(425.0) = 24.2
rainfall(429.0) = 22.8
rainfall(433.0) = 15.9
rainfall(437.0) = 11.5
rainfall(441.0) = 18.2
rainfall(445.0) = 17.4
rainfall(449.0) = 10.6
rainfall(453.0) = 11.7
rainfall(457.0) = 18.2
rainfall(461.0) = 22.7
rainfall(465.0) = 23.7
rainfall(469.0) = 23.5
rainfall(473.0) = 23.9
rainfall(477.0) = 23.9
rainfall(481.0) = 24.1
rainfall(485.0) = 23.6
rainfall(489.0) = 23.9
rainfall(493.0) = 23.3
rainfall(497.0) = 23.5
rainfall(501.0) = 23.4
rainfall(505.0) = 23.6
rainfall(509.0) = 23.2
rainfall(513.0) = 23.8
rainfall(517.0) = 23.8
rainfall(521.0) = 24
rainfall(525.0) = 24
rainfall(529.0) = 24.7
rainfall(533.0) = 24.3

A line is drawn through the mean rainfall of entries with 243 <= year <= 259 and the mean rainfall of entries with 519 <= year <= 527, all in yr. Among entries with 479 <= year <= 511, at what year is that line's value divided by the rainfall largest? 509.0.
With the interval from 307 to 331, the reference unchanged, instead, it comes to 309.0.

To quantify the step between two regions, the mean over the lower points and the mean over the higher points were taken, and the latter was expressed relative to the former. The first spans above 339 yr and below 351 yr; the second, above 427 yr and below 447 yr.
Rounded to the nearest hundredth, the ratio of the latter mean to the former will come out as 0.73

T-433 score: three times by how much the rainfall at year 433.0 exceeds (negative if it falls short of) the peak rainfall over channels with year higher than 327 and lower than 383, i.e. -32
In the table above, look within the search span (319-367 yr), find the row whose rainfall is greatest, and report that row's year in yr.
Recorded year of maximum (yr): 333.0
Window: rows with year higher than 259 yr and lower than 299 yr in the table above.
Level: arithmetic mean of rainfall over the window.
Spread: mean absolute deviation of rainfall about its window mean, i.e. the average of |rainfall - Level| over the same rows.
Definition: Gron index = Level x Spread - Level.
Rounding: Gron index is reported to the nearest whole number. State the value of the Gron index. -18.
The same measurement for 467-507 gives -18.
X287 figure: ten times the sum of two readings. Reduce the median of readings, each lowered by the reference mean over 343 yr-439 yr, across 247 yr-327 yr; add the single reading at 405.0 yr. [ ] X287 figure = 244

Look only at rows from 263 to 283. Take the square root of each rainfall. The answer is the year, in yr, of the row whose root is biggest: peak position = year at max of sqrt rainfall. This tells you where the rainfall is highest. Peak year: 281.0 yr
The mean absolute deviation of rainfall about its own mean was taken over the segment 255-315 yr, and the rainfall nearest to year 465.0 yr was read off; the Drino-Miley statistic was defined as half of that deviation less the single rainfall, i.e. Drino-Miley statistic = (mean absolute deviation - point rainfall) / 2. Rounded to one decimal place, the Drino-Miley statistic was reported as -11.7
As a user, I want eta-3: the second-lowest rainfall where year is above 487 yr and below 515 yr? 23.3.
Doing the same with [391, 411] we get 17.1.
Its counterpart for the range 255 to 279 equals 22.6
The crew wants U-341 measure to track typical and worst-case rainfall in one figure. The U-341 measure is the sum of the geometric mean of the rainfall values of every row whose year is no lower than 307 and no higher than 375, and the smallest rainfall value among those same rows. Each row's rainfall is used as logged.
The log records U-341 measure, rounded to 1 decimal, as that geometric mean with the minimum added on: 47.3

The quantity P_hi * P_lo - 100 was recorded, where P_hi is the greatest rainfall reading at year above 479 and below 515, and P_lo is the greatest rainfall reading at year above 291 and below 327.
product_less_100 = 500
